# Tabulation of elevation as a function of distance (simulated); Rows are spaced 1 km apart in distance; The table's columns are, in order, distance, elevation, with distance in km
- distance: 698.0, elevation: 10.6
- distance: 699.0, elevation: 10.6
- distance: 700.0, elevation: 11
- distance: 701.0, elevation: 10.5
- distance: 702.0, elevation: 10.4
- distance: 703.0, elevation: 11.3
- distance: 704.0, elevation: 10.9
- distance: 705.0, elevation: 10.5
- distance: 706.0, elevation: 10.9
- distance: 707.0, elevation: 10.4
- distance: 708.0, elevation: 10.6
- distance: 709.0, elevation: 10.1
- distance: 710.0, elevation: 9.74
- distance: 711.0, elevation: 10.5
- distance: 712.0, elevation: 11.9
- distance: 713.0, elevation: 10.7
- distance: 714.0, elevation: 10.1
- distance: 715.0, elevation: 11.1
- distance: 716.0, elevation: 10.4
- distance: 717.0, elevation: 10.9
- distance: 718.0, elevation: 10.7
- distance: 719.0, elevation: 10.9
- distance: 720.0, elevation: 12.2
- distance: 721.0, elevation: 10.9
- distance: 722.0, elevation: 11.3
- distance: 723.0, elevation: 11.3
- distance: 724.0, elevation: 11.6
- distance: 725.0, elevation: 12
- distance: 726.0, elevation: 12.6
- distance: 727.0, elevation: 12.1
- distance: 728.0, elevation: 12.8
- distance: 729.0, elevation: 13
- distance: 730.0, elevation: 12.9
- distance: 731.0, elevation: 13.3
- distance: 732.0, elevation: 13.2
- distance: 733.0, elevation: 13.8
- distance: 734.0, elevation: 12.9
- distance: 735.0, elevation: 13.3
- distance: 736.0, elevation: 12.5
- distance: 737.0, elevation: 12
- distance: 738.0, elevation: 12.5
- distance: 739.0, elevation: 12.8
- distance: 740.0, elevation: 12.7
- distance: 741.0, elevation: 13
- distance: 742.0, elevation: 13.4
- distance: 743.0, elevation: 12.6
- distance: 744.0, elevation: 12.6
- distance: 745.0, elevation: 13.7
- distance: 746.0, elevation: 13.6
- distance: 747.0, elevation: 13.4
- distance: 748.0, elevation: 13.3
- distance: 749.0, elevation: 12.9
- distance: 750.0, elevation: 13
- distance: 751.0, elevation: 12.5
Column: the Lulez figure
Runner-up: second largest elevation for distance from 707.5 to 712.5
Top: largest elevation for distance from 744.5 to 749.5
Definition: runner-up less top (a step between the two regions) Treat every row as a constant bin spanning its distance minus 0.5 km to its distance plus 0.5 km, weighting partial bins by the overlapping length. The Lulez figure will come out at -3.1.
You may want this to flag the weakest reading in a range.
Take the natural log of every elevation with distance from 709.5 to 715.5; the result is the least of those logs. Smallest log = 2.28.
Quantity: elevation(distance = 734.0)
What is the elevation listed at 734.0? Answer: 12.9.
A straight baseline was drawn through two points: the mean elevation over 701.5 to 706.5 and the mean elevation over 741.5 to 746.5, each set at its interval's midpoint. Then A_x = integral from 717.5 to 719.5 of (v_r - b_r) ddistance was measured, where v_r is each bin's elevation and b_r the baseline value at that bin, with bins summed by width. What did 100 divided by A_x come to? -58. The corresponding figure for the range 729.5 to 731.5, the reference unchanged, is 69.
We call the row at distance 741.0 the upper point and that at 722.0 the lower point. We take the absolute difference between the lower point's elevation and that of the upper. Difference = 1.7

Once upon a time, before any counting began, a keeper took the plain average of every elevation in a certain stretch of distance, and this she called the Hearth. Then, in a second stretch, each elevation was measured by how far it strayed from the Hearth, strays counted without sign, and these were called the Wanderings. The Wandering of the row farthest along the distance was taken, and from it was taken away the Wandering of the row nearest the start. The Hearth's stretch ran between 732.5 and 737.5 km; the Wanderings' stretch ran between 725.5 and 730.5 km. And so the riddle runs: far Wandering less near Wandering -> -0.3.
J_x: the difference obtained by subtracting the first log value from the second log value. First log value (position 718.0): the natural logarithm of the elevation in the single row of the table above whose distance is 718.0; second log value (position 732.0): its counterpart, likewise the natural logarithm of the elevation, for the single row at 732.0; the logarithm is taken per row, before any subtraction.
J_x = 0.21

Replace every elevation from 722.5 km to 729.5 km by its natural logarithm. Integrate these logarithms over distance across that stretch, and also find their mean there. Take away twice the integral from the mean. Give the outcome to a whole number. -33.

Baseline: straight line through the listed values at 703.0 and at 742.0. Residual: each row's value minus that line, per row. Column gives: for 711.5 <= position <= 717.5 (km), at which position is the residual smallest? 714.0 km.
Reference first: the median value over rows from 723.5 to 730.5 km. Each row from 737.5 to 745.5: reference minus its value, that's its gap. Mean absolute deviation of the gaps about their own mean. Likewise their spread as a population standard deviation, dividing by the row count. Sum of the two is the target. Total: 0.74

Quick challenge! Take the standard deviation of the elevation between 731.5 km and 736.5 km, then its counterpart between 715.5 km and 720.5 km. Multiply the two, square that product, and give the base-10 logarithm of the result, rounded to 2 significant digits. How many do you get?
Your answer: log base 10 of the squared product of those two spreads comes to -1.1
